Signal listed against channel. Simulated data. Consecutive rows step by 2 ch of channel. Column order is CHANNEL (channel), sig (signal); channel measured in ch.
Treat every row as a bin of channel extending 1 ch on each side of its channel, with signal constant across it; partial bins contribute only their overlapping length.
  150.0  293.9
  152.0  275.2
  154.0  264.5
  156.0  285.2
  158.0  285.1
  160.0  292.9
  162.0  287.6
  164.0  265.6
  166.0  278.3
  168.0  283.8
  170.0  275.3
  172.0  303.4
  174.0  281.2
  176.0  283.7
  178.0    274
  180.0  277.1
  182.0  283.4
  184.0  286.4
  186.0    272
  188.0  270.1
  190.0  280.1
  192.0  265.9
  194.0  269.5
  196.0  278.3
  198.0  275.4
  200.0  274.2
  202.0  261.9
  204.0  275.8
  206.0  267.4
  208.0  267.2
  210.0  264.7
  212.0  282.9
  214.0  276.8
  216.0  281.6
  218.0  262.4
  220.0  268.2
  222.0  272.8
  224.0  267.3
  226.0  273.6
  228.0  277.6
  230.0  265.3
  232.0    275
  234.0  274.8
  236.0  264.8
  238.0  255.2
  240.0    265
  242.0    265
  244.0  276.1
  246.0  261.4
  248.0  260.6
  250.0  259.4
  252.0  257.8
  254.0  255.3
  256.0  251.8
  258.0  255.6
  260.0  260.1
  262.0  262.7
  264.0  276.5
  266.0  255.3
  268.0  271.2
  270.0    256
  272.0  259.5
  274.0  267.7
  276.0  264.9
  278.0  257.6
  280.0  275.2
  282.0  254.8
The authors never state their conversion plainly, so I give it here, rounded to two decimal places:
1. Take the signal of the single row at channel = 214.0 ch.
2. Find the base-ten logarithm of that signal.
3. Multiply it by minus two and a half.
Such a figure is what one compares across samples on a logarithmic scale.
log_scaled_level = -6.11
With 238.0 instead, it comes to -6.02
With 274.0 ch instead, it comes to -6.07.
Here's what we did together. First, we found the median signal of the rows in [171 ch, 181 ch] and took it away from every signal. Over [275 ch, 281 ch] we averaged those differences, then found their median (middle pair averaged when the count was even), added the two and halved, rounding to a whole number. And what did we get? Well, -16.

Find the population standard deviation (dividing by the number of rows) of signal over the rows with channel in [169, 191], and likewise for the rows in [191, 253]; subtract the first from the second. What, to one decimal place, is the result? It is -1.6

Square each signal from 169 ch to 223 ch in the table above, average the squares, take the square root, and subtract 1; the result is 274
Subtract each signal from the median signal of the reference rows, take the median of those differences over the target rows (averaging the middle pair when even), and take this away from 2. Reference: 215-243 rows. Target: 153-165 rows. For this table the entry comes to 19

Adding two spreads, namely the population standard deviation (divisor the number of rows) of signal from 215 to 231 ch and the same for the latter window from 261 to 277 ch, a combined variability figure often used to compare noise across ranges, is 13.0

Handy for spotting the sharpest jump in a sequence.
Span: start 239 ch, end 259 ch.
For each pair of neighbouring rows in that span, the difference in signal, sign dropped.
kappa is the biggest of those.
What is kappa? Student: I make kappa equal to 15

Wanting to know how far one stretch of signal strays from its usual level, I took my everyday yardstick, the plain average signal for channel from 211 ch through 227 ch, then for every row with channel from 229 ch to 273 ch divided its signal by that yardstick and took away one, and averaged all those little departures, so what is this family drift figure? -0.038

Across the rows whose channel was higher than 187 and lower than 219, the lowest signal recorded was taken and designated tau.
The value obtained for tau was 261.9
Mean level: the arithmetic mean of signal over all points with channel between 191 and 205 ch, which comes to 272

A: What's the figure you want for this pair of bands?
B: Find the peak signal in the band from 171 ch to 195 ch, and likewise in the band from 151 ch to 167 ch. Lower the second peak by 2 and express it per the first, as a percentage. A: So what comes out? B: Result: 96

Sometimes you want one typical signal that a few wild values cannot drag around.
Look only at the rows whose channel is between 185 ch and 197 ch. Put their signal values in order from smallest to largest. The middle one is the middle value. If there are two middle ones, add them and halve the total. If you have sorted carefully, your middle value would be 271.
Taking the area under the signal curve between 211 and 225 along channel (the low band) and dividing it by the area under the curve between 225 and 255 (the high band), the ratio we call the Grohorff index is 0.48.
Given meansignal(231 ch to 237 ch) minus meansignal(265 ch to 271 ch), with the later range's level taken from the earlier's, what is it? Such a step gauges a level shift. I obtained 11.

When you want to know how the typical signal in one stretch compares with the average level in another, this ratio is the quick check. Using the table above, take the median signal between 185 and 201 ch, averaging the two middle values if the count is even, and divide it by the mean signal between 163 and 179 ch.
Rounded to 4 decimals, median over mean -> 0.9731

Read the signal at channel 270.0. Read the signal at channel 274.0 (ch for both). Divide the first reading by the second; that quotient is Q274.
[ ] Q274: 0.96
